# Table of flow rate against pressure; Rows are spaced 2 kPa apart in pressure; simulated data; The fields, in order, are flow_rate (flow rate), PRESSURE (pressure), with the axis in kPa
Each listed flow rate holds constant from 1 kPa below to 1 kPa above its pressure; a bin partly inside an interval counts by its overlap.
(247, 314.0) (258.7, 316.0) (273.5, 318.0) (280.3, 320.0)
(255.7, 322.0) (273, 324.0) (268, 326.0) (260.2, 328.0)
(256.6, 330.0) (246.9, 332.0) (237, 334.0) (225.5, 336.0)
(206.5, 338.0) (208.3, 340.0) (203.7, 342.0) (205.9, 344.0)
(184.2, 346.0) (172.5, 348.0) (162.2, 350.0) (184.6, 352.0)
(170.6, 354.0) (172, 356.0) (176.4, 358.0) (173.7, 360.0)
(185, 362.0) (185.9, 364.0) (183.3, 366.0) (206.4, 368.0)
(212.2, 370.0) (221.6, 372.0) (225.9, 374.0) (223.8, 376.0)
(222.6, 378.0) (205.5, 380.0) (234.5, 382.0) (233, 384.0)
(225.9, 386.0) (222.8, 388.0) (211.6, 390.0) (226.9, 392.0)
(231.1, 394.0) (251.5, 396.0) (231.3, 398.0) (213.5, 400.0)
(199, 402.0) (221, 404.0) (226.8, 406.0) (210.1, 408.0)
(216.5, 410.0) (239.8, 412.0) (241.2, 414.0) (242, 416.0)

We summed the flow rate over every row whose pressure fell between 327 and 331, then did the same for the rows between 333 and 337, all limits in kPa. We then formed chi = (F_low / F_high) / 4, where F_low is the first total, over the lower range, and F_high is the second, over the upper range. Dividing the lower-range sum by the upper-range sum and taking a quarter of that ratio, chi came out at 0.28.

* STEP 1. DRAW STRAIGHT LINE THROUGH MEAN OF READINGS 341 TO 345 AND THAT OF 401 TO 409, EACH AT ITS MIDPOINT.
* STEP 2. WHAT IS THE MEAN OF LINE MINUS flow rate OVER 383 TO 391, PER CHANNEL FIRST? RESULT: -12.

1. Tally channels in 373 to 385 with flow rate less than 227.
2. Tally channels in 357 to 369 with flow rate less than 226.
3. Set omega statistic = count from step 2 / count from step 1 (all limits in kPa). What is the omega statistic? 1.5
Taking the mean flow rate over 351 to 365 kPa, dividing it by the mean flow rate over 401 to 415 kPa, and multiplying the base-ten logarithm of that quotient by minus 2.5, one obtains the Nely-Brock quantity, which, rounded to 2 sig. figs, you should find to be 0.24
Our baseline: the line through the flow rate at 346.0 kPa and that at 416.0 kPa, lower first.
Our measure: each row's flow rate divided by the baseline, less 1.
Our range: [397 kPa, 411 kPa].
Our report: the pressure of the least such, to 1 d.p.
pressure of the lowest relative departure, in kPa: 402.0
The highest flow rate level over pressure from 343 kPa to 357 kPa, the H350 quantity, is 205.9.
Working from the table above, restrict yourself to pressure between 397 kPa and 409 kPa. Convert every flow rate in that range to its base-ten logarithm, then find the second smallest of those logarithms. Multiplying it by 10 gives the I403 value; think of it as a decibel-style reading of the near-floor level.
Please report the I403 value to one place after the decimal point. 23.2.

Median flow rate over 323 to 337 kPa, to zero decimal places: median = 257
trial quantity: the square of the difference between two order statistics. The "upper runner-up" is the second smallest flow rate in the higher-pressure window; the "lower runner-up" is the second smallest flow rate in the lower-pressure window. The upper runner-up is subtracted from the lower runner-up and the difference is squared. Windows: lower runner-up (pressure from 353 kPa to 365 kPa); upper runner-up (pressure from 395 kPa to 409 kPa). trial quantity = 1452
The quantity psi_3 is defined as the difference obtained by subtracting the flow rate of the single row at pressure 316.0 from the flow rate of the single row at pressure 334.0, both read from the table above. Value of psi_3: -22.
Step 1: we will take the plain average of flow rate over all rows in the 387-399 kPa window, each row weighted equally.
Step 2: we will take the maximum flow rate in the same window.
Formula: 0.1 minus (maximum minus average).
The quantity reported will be -22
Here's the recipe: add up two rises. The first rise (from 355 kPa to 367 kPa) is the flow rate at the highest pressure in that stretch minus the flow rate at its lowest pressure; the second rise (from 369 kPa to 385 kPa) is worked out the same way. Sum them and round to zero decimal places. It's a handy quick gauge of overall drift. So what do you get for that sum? 32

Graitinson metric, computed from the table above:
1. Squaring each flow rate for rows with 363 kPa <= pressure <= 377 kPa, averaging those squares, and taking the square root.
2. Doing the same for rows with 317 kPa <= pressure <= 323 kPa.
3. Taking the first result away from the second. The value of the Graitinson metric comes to 61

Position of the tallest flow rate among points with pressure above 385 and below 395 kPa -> 394.0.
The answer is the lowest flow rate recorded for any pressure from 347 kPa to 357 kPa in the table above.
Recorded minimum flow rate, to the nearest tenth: 162.2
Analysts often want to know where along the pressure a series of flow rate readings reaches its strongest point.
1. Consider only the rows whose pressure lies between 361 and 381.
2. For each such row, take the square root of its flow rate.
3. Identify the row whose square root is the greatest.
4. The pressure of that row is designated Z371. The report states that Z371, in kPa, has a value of 374.0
